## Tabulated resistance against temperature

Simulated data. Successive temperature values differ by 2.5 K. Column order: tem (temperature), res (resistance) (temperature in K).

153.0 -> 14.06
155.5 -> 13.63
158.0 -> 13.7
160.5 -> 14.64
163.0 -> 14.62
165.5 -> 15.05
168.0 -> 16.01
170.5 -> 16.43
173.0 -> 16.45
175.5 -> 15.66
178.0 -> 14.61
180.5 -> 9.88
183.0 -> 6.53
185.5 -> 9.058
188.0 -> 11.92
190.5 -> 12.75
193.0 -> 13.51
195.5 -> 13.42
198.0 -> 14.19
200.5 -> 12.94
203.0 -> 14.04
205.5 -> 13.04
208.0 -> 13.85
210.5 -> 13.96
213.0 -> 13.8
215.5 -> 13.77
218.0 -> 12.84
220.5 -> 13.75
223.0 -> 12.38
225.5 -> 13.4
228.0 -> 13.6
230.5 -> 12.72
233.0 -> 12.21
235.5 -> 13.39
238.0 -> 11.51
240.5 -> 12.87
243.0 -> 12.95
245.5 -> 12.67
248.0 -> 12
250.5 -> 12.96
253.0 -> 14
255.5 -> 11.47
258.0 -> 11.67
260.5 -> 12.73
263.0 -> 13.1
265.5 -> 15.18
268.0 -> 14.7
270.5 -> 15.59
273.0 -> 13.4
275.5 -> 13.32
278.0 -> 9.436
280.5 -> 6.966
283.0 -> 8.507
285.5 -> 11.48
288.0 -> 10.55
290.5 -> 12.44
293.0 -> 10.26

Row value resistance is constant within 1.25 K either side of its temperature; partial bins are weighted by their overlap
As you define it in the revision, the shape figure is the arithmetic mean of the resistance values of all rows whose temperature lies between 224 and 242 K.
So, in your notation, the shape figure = 12.8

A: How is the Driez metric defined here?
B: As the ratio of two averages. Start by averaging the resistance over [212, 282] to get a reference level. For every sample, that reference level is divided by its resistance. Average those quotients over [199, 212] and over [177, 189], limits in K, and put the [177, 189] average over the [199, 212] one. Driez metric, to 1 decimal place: 1.4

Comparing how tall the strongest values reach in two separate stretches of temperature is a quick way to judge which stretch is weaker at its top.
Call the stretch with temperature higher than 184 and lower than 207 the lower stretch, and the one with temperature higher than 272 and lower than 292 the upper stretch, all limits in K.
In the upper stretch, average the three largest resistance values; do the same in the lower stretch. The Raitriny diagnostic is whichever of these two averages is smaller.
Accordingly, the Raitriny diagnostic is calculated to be 13.1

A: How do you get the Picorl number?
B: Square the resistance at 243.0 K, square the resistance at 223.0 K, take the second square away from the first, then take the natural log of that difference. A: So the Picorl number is 2.7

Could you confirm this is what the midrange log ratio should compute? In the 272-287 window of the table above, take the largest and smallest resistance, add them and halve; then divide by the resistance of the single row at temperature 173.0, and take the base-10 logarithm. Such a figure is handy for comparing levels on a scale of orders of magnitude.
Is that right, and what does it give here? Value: -0.208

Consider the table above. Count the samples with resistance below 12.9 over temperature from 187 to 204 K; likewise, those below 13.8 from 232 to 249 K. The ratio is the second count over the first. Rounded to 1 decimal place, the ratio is 3.5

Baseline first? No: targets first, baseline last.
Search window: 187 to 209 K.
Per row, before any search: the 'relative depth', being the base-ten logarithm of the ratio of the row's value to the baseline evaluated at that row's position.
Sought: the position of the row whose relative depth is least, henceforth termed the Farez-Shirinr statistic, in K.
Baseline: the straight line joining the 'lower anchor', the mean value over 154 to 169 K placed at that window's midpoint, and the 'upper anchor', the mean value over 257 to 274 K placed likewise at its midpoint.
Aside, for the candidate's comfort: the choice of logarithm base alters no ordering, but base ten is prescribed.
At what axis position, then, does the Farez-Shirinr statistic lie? 188.0 K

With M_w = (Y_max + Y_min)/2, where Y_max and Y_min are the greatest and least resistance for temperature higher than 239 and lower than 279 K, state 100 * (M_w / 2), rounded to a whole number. 626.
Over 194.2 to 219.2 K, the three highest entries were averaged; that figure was 14.1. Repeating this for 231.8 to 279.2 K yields 15.2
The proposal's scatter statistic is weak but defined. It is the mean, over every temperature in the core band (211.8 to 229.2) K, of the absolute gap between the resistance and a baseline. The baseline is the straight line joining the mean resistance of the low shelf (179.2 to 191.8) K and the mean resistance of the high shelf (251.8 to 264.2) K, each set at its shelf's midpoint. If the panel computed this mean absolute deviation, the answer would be 2.1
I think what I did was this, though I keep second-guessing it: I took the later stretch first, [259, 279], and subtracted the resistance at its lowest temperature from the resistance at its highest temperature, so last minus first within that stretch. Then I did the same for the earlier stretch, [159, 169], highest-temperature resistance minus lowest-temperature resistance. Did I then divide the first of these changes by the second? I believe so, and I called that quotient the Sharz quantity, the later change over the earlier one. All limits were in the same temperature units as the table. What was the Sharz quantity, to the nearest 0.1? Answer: -2.4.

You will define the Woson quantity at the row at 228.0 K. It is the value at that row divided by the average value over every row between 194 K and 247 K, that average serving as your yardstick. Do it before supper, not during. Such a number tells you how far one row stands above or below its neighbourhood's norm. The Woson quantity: 1.030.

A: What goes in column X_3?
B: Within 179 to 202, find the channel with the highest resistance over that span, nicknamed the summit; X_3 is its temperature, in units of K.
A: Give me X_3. 198.0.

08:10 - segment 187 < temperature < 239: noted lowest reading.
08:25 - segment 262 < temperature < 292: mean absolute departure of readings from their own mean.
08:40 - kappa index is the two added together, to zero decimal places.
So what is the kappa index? 14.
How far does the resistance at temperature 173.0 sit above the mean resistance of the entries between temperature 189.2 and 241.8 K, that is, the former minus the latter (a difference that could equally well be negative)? 3.2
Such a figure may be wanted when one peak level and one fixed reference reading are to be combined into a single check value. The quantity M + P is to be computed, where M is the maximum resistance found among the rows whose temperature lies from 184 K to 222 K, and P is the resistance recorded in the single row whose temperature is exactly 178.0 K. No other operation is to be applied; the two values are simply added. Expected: 28.8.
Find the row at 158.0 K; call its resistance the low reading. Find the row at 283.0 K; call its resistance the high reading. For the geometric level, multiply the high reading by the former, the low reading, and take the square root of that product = 10.8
